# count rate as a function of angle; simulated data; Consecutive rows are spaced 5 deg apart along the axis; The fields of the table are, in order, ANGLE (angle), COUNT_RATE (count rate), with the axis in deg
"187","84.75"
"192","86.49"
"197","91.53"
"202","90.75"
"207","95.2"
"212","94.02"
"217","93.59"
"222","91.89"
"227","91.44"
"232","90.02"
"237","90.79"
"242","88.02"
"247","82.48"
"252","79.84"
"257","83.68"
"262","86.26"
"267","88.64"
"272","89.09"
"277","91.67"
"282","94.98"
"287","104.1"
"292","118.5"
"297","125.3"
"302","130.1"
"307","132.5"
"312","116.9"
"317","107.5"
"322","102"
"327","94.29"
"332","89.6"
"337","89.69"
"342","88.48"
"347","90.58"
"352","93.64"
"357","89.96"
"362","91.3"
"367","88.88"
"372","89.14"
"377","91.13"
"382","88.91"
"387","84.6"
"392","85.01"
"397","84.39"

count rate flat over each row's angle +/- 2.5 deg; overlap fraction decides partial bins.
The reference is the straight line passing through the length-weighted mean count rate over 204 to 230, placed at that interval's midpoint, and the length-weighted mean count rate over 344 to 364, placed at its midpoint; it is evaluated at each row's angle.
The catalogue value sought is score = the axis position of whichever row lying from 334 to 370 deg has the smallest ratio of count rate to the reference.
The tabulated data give 342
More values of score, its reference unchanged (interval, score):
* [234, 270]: 252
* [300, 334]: 332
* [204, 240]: 232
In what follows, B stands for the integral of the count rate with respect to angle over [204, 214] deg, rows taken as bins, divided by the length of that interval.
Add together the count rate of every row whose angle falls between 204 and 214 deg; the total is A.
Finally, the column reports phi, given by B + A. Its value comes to 284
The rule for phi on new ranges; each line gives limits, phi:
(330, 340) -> 269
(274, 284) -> 280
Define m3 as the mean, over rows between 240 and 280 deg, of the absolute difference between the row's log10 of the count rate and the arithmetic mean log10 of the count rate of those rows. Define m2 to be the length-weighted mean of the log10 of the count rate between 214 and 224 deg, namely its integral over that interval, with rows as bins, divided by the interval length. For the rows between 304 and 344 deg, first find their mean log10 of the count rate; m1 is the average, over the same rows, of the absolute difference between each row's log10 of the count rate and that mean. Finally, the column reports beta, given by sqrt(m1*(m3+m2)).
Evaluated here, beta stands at 0.316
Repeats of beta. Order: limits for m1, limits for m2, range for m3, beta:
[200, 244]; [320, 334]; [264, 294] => 0.128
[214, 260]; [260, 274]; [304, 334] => 0.200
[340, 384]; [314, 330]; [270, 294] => 0.112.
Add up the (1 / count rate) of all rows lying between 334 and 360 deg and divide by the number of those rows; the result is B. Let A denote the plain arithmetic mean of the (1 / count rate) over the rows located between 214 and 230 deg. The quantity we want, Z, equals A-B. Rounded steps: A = 0.0108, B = 0.0111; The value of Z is -0.0002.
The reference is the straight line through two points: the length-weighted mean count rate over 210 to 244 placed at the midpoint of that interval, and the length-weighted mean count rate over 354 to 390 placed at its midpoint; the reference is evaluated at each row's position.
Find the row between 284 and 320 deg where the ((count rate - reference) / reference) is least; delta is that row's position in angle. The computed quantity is 287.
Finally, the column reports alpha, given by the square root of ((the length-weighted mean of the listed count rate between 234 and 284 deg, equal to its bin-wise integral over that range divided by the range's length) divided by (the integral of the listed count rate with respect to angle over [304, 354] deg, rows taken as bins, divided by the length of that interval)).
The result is 0.93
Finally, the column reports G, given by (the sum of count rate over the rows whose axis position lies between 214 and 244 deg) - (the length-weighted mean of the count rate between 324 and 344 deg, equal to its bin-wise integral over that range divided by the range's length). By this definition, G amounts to 455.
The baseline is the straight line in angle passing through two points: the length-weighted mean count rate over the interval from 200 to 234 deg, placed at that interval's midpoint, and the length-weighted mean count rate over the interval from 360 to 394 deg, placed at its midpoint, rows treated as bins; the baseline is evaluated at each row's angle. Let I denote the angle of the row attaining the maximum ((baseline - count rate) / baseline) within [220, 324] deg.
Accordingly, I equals 252 deg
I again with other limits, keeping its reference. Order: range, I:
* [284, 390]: 387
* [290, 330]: 327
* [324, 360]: 342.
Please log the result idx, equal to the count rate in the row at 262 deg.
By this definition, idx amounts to 86.26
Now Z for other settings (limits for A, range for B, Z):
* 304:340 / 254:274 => -0.0018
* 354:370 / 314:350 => 0.0005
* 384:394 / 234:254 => 0.0000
